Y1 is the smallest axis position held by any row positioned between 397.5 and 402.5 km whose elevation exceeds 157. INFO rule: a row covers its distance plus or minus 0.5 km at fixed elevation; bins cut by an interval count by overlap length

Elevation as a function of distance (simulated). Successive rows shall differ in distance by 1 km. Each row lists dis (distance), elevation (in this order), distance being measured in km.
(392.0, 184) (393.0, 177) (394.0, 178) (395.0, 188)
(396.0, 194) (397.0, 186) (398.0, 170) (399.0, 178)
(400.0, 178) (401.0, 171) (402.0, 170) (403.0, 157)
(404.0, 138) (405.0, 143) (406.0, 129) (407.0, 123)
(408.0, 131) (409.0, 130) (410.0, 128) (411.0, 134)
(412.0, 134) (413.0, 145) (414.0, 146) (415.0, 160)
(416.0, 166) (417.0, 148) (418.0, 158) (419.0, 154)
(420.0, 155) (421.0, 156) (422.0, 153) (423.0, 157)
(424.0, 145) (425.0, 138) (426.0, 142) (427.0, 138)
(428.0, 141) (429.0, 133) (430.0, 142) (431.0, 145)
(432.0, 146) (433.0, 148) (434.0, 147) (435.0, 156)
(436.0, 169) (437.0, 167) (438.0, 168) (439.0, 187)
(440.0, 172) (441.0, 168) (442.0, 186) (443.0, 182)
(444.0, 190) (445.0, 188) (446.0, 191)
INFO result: 398.0 km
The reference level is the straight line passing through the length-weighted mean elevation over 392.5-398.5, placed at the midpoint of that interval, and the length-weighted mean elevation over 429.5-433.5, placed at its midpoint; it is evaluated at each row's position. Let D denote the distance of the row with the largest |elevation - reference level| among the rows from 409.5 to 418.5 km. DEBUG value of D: 410.0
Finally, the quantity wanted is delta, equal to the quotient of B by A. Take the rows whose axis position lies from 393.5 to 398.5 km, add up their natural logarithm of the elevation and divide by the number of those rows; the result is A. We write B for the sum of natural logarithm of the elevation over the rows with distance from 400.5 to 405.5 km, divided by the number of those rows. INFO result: 0.97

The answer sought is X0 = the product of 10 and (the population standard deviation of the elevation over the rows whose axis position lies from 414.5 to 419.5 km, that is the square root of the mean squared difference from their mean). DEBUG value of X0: 60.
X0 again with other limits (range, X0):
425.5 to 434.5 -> 45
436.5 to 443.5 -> 83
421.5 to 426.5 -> 70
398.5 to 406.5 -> 180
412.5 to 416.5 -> 90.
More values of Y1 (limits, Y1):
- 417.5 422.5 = 418.0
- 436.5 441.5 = 437.0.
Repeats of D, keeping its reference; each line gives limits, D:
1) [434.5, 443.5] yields 442.0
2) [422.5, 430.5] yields 429.0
